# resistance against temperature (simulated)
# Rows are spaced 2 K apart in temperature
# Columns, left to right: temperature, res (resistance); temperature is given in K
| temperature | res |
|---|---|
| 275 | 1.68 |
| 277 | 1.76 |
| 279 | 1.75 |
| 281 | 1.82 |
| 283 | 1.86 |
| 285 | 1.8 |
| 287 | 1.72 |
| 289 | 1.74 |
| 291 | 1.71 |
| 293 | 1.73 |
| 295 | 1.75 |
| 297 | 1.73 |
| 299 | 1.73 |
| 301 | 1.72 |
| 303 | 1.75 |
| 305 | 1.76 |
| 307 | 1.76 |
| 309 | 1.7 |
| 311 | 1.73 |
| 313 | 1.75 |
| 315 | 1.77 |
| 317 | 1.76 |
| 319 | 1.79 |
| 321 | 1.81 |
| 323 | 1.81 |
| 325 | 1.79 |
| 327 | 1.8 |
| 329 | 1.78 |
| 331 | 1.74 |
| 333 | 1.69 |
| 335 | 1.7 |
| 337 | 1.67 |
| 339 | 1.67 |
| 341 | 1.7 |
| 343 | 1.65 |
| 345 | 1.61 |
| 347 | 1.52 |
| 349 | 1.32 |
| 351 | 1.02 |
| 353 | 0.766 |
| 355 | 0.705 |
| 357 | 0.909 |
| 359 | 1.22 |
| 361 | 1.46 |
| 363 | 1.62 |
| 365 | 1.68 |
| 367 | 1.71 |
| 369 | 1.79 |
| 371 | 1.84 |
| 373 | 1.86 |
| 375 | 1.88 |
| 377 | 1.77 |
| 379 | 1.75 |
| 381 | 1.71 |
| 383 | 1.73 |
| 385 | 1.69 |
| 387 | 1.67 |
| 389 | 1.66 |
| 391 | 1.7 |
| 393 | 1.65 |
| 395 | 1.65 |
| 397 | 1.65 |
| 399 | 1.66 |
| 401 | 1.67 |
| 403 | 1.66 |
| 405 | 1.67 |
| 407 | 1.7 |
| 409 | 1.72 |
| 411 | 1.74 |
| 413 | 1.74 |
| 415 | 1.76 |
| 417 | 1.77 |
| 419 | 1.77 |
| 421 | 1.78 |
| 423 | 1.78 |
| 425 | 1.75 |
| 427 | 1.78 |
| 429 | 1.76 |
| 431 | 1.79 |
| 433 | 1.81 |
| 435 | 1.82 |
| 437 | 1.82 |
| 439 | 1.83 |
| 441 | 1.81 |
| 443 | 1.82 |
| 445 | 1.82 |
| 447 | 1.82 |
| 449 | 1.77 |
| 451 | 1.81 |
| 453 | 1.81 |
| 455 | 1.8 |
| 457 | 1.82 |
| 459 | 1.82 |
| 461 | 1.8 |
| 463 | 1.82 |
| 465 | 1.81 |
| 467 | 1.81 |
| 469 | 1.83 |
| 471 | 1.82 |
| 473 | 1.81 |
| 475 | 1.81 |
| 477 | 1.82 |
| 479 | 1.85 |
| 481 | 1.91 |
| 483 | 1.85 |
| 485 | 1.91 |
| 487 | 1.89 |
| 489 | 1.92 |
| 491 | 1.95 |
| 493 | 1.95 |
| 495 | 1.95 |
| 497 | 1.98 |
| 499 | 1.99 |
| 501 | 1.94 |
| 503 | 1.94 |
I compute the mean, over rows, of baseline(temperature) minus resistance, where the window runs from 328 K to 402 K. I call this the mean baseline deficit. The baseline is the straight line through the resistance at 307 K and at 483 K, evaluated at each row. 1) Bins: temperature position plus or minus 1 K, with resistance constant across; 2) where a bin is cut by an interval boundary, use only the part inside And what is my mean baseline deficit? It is 0.21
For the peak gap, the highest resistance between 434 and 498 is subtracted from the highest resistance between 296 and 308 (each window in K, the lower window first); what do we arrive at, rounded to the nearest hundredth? -0.22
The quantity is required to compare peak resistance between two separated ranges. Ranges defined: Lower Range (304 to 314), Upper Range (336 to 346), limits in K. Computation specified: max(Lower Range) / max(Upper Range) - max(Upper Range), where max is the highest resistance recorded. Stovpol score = -0.66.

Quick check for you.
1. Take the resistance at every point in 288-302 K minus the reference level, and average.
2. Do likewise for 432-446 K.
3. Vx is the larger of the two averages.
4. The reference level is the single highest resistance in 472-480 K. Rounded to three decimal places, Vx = -0.031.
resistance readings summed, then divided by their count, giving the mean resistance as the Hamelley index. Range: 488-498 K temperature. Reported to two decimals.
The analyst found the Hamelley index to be 1.95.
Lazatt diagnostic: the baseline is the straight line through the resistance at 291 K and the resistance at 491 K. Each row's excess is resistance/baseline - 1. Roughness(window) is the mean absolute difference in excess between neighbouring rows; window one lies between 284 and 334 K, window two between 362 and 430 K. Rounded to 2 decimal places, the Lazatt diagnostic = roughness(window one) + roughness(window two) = 0.03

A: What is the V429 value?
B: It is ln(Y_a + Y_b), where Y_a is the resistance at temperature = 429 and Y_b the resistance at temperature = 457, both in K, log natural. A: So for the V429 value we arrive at 1.28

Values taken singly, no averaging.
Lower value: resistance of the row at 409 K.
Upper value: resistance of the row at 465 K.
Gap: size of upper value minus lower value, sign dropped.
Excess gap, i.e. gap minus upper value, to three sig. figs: -1.72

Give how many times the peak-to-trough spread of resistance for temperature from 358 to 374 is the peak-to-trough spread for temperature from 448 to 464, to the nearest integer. 13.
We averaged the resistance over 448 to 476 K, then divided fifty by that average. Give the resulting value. 27.6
